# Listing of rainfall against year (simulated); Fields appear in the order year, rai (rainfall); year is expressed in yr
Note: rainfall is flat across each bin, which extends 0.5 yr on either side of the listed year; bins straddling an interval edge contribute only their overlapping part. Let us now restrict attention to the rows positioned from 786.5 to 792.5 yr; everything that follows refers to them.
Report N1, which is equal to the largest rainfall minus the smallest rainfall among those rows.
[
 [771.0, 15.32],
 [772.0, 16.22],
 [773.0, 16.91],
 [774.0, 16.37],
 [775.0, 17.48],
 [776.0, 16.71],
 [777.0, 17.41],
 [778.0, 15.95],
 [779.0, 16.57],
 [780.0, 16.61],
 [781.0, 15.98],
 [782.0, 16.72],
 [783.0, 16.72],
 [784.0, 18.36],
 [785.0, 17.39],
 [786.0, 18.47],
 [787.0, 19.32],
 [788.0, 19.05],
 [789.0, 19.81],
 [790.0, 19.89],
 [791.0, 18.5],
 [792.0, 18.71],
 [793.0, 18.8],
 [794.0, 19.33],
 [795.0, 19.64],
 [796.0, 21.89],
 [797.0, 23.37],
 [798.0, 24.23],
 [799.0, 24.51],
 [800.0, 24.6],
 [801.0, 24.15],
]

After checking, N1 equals 1.39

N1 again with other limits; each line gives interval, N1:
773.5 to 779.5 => 1.53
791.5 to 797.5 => 4.66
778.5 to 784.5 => 2.38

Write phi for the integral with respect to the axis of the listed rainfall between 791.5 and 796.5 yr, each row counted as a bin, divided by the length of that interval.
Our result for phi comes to 19.7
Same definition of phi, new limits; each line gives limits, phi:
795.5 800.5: 23.7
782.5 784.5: 17.5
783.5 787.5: 18.4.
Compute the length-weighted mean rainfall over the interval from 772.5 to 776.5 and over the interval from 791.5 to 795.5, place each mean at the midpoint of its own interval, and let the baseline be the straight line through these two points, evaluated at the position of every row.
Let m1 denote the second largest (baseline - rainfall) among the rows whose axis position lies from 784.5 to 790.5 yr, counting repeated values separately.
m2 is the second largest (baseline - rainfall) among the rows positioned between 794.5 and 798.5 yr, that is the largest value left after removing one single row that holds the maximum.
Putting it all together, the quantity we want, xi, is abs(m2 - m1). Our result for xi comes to 2.23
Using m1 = -0.24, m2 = -2.5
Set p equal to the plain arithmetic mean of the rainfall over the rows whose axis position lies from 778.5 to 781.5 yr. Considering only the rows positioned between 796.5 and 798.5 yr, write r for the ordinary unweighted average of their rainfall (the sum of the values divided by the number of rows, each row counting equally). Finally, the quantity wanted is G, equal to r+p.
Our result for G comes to 40.2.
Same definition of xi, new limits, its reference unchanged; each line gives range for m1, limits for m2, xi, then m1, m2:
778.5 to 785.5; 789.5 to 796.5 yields 0.89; 1.16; 0.3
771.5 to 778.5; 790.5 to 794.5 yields 0.18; 0.44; 0.3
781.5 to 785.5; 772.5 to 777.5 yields 0.70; 1.04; 0.3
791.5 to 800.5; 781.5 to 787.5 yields 0.80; 0.23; 1.0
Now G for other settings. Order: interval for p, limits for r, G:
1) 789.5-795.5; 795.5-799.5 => 42.6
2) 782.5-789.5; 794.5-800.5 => 41.5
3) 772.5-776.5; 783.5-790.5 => 35.8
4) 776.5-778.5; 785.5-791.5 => 35.9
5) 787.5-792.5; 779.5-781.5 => 35.5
